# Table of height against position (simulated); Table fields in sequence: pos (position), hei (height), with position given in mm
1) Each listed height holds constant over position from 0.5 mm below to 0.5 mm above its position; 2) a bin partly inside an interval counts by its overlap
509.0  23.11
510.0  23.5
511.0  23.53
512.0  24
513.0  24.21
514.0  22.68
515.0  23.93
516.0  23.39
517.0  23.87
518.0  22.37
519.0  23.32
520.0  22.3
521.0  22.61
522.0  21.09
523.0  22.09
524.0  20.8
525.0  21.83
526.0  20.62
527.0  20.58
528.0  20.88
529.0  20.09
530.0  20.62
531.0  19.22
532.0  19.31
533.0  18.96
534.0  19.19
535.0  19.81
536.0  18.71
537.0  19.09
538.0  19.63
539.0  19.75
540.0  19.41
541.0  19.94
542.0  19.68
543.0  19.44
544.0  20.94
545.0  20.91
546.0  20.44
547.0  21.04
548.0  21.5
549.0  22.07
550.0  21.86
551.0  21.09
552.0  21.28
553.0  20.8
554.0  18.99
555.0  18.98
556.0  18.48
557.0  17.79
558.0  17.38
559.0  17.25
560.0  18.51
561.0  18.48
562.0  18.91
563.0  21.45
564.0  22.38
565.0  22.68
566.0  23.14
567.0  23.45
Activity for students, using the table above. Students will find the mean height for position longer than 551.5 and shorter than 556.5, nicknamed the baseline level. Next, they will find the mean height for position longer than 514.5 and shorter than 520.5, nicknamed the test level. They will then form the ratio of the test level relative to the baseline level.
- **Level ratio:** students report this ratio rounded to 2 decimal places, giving 1.18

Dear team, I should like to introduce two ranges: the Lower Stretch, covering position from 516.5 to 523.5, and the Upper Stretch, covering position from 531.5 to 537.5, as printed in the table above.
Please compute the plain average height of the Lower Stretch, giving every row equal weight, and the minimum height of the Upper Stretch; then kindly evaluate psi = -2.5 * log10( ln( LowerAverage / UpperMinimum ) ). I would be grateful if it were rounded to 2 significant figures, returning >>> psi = 1.8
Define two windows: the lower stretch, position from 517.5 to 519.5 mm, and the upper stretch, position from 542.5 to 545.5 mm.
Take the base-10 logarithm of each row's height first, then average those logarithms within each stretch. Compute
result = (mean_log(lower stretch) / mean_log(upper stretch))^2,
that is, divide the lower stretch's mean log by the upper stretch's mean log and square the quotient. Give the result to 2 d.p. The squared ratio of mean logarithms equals 1.08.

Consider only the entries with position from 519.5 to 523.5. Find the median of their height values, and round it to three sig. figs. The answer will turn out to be 22.2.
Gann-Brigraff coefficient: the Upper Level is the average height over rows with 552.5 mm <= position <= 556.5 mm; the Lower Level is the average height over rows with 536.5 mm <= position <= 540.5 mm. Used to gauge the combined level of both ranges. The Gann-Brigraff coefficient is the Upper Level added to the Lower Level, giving 38.8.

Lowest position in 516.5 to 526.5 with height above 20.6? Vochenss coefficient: 517.0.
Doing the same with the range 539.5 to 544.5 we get 544.0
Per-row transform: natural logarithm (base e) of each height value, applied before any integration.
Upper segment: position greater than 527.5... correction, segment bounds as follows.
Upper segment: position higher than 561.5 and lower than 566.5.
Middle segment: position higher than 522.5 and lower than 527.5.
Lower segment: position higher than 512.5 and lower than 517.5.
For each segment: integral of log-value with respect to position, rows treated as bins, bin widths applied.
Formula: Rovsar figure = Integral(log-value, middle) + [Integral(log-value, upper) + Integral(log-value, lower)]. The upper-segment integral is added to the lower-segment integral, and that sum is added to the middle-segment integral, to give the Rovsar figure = 46.45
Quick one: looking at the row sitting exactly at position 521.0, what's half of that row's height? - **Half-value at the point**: 11.3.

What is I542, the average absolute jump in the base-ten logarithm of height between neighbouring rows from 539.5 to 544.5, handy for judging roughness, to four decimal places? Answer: 0.0138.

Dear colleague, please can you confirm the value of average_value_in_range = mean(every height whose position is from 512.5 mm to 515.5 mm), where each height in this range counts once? 23.6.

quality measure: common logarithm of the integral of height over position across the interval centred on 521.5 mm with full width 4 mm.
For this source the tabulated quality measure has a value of 1.94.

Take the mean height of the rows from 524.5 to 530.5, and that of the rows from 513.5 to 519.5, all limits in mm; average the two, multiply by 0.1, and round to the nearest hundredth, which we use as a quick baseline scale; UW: 2.20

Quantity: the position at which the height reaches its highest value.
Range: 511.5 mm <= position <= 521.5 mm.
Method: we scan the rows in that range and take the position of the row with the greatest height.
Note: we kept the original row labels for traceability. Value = 513.0 mm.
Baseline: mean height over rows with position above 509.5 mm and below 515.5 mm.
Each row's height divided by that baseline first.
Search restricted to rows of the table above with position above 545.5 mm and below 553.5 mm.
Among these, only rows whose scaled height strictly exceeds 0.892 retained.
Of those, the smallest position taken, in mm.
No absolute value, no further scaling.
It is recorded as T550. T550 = 548.0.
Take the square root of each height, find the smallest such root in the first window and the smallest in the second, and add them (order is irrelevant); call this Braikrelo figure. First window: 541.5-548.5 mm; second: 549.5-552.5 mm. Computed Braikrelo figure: 9.00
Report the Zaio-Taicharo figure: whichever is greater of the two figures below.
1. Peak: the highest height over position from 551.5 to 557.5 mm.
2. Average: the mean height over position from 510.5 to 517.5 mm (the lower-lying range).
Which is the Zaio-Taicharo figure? 23.7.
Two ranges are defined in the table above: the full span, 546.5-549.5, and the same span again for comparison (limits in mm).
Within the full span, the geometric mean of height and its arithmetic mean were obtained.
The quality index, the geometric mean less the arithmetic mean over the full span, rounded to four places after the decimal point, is -0.0041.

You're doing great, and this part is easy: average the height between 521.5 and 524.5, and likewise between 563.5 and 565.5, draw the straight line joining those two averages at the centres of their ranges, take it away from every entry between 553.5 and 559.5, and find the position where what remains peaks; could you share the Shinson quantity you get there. 554.0 mm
